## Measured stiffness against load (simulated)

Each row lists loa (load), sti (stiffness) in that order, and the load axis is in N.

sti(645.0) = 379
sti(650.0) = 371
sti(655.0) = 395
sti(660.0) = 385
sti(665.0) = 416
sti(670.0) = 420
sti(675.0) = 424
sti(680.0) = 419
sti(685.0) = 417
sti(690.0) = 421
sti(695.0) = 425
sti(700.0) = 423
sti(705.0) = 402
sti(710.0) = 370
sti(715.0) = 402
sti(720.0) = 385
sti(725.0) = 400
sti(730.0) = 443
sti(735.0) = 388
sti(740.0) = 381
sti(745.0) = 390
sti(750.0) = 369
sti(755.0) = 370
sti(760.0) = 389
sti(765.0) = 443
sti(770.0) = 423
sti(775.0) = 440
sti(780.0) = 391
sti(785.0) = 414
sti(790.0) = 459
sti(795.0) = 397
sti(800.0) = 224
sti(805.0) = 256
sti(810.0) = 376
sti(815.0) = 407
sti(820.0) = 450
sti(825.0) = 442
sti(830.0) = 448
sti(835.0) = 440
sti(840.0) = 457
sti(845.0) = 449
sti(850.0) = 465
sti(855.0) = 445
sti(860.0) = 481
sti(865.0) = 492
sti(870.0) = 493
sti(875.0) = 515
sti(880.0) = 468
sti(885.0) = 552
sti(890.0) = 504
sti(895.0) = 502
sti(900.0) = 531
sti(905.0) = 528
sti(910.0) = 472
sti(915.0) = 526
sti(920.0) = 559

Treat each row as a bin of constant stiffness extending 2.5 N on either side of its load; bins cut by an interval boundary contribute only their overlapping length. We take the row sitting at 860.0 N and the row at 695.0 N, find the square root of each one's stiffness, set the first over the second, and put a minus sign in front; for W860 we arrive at -1.06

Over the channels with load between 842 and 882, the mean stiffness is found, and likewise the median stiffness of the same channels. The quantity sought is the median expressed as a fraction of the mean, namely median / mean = 1.00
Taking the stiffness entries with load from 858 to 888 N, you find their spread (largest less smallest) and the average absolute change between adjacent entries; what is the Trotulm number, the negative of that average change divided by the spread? -0.39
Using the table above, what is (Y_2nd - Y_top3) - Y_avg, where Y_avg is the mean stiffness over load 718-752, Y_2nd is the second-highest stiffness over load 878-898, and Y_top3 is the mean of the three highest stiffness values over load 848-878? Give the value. -390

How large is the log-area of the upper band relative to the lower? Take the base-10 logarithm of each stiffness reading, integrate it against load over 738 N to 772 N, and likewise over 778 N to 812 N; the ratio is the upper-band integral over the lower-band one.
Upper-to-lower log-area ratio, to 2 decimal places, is 0.98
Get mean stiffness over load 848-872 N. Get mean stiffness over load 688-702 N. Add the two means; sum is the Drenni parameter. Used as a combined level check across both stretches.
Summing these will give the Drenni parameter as 898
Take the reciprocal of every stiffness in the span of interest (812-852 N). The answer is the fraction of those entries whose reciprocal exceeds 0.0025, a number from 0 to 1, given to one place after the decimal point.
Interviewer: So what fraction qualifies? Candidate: 0.0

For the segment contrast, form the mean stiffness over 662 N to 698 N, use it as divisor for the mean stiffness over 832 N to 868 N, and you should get 1.10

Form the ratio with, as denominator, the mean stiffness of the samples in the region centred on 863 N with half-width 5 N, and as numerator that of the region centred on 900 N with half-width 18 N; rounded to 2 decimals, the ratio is 1.06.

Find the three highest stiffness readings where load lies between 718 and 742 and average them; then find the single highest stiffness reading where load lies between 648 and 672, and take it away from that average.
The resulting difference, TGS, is -10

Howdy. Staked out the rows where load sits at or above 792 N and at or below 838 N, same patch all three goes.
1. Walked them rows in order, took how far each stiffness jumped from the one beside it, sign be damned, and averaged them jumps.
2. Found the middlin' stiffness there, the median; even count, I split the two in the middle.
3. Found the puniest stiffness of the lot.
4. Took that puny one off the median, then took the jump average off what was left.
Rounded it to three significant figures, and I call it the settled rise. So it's 130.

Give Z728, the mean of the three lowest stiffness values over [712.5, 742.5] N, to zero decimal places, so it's 385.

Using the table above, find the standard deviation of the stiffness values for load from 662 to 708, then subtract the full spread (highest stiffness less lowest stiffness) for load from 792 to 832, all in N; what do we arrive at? -219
